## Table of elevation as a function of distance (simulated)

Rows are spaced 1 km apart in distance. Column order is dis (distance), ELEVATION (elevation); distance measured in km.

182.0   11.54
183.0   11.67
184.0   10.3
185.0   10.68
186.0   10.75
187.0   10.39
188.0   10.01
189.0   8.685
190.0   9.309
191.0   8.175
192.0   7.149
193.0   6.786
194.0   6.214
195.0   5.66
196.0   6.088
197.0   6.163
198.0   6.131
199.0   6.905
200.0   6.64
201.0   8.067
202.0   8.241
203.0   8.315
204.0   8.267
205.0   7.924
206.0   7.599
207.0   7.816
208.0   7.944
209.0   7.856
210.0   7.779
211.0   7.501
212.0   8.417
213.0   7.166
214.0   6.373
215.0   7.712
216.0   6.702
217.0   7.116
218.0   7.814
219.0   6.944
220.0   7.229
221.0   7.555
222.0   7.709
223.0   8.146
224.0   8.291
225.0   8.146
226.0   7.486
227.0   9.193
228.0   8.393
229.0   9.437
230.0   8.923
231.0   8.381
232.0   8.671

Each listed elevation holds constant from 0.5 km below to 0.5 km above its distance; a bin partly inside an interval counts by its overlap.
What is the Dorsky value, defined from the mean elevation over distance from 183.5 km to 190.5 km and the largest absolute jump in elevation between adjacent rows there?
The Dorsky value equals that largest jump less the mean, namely -8.7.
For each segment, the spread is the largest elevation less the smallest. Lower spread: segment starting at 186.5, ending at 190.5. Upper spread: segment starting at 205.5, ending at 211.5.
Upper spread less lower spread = -1.3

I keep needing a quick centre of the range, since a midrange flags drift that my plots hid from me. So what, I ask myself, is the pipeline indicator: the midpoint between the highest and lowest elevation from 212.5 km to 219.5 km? 7.1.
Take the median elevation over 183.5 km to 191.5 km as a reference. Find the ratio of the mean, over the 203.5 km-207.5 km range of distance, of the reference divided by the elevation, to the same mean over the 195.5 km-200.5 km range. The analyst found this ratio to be 0.81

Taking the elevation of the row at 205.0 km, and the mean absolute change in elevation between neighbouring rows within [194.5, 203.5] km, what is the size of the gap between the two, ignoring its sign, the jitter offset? 7.52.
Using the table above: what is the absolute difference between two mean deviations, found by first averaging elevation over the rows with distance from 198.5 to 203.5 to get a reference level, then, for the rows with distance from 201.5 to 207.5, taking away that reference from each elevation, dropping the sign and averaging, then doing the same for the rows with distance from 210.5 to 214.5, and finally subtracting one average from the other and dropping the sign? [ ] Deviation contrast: 0.26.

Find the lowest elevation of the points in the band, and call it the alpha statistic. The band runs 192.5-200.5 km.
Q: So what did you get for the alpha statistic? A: 5.66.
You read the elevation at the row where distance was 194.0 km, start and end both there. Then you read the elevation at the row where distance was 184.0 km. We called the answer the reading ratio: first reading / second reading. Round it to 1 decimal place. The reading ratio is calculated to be 0.6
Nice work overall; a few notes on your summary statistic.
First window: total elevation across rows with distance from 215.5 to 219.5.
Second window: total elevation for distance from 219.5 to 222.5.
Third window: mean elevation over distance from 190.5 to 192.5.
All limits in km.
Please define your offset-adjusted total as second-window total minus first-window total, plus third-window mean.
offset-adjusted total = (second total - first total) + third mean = 2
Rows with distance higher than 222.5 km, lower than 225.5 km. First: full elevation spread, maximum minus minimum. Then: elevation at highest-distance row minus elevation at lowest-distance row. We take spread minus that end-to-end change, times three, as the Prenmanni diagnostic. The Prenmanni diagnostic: 0.4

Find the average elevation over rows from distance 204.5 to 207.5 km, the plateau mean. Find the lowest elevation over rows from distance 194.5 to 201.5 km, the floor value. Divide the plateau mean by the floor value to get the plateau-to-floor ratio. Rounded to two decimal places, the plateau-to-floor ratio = 1.37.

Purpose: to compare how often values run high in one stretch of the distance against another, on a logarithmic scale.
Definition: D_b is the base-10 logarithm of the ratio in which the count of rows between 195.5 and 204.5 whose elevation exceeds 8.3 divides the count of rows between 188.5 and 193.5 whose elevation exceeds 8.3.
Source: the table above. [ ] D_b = 0.3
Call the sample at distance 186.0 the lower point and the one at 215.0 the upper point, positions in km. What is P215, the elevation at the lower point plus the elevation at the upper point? 18.5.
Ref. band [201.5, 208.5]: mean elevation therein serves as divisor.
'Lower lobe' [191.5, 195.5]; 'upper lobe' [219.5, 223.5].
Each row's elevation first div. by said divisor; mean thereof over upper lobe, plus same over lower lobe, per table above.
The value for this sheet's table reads 1.76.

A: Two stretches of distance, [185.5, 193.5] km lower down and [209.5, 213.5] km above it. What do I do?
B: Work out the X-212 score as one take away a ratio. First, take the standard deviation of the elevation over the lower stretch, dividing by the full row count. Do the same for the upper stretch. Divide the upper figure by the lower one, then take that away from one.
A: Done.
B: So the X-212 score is 0.7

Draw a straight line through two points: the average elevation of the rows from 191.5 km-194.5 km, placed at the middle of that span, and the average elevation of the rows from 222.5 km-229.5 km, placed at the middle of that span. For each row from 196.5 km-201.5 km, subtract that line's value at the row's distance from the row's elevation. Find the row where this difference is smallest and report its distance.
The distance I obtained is 198.0 km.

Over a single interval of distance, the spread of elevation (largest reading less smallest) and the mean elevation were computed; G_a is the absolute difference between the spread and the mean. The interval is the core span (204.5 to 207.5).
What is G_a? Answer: 7.5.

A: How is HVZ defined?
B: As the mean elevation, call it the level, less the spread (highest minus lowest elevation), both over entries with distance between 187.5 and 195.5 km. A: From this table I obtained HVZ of 3.4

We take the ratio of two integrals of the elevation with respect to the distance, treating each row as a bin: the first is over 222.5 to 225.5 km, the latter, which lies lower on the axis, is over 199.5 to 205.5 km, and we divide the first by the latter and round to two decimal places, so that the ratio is 0.52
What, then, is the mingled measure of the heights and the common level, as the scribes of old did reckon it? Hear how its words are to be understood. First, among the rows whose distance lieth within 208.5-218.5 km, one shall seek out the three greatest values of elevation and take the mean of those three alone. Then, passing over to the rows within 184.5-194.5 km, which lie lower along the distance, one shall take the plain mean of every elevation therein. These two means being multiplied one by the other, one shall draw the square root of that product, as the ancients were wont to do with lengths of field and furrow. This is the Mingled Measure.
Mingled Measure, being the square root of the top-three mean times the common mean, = 8.41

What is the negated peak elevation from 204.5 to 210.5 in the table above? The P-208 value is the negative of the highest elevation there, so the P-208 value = -7.94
